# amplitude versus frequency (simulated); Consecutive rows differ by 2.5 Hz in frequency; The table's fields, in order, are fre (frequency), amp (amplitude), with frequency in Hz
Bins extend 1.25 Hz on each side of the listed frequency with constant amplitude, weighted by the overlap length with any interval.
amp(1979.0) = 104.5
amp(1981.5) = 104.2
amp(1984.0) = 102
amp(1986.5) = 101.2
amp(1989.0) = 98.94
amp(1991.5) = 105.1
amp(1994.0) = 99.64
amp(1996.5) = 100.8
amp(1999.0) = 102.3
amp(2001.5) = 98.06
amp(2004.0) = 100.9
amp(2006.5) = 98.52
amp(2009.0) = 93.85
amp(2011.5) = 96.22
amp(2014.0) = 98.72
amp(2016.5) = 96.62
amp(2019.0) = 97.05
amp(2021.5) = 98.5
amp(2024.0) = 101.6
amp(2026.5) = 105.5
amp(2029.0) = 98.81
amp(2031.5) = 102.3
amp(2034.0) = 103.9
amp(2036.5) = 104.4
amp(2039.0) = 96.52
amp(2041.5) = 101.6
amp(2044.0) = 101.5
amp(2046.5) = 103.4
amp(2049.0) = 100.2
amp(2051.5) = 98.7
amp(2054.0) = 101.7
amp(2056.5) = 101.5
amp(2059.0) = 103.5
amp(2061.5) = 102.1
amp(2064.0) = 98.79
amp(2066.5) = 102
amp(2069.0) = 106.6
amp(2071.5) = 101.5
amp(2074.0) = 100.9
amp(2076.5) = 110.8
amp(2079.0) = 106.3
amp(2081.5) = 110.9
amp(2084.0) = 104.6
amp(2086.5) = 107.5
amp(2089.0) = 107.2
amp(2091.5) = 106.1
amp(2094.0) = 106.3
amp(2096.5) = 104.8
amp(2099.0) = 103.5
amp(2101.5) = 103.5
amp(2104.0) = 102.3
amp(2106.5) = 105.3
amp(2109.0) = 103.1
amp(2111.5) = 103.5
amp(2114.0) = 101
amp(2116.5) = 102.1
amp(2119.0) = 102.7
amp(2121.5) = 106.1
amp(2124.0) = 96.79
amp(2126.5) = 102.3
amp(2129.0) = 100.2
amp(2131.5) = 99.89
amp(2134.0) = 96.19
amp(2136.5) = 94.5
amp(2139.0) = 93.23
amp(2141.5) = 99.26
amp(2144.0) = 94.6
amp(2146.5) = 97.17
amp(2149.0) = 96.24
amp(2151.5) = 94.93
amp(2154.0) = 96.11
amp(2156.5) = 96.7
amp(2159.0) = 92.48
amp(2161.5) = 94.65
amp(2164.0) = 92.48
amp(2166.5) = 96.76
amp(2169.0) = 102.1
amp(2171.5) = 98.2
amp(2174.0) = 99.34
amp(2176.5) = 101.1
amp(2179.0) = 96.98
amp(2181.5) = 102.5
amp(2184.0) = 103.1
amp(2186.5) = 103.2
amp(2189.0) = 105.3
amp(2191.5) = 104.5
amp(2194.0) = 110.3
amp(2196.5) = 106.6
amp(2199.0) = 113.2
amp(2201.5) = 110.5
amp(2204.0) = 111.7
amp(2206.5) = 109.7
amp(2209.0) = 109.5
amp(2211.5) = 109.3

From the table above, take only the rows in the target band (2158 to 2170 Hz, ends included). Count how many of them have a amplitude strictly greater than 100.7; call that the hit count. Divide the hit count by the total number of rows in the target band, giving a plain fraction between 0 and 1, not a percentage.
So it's 0.20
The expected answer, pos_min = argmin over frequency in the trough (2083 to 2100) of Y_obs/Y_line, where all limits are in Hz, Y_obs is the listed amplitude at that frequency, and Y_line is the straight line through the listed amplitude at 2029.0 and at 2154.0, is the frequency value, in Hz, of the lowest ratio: 2099.0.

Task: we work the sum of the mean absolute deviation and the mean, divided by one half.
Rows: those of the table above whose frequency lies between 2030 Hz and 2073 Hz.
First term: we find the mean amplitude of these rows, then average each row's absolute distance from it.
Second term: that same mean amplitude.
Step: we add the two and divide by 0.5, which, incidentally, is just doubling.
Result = 207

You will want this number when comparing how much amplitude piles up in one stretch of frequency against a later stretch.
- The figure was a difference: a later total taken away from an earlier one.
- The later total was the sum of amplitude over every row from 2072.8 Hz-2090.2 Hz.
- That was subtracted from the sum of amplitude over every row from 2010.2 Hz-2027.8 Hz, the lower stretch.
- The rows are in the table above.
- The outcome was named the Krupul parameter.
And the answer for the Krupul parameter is -54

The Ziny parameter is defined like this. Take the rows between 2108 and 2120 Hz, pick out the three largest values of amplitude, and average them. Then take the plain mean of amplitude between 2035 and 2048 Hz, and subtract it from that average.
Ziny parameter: 2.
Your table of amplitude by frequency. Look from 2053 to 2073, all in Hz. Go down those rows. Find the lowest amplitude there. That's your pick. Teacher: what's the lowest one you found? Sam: 98.79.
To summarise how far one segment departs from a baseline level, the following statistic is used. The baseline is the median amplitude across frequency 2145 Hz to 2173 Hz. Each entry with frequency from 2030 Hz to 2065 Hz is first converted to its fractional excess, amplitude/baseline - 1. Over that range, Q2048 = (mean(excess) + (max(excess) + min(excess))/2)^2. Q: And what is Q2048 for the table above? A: 0.010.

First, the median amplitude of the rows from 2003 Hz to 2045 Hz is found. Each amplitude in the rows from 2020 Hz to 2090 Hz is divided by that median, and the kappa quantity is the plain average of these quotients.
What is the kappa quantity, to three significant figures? 1.04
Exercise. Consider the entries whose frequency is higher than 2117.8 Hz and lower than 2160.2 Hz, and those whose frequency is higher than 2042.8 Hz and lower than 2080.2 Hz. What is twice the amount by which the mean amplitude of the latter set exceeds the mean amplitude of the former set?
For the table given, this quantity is 10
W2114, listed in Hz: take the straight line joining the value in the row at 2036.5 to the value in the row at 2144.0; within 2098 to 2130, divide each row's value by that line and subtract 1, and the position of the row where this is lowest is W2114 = 2124.0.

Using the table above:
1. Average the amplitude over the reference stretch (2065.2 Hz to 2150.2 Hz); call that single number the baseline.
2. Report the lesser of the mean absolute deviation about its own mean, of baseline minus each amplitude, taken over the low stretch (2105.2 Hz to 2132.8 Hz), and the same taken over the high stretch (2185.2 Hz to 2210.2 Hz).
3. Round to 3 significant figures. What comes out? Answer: 1.90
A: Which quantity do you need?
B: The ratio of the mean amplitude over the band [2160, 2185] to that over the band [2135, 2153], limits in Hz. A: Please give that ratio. 1.03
